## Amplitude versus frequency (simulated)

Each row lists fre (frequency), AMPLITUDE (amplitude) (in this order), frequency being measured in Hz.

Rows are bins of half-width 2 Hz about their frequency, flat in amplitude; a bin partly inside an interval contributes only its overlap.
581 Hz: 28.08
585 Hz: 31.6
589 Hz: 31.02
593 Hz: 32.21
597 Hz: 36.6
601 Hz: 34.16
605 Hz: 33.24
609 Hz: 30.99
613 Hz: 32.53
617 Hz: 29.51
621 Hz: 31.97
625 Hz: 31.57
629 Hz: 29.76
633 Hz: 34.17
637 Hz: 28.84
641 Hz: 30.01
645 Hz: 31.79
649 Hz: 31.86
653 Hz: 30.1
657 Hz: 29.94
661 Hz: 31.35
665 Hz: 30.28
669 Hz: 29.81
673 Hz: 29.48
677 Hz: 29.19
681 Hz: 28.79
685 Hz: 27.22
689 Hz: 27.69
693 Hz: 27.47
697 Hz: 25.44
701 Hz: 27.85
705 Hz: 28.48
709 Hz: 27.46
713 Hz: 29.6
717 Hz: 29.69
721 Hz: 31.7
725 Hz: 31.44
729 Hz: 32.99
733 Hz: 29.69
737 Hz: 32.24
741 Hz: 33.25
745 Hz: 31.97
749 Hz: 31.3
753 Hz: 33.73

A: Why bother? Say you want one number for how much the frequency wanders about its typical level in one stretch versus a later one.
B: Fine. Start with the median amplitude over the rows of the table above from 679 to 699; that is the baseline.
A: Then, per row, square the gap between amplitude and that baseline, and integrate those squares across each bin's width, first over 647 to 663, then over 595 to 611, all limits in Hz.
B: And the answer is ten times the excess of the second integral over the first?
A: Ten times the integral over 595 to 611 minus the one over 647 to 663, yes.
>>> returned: 5058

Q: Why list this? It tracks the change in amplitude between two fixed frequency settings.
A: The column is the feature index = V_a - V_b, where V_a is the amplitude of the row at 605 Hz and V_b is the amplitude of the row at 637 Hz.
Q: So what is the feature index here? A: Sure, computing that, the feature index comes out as 4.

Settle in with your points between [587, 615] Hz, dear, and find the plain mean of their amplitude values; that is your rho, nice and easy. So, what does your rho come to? 33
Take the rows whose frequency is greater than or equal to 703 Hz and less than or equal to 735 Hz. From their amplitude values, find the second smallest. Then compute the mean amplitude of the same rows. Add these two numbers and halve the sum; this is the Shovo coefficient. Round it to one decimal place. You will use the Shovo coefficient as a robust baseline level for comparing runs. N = 29.3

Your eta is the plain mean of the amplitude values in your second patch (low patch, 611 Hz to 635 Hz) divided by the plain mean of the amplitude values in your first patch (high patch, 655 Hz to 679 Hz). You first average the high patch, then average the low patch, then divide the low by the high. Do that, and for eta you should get 1.05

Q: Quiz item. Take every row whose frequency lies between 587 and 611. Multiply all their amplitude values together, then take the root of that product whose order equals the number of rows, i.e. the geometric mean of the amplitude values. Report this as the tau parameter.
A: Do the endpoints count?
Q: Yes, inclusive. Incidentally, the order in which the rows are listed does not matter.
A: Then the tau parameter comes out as 33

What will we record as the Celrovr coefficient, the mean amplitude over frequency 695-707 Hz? 27.3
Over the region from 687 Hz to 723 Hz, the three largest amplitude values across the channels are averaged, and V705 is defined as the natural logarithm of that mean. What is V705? 3.41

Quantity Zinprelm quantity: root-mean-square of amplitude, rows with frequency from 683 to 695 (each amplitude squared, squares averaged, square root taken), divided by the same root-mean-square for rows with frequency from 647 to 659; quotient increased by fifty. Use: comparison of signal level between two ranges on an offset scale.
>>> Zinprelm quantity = 50.9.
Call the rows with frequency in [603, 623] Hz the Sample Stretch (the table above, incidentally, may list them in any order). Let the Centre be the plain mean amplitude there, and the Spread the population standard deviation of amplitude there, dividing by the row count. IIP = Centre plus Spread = 32.9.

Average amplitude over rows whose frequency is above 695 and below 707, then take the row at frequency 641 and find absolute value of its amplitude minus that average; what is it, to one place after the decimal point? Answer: 2.8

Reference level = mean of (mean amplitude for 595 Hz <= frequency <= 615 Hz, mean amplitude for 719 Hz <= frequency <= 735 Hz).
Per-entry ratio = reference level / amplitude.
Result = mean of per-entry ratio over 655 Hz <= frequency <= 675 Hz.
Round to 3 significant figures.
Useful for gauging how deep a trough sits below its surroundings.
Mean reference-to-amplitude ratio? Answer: 1.08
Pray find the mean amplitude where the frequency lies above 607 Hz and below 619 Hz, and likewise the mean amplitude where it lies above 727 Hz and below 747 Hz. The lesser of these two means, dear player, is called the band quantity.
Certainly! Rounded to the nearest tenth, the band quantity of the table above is 31.0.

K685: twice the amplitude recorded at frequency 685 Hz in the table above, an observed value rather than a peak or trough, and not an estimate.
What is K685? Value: 54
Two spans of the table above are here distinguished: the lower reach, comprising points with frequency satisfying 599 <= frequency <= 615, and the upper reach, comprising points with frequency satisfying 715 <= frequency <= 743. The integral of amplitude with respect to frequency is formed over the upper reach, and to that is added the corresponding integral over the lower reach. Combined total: 1408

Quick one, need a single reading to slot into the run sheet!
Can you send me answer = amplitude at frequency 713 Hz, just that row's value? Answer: 29.6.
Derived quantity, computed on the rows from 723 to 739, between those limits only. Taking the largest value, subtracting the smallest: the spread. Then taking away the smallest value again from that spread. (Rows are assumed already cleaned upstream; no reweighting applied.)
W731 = -26.4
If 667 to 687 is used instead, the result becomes -24.6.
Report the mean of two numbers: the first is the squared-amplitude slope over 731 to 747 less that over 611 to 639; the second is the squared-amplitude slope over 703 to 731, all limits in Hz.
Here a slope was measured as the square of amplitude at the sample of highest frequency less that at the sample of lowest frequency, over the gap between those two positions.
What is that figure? 16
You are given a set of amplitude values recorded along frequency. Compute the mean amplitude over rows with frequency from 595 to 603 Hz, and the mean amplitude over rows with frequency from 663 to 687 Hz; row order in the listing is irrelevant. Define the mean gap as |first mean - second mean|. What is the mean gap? 6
